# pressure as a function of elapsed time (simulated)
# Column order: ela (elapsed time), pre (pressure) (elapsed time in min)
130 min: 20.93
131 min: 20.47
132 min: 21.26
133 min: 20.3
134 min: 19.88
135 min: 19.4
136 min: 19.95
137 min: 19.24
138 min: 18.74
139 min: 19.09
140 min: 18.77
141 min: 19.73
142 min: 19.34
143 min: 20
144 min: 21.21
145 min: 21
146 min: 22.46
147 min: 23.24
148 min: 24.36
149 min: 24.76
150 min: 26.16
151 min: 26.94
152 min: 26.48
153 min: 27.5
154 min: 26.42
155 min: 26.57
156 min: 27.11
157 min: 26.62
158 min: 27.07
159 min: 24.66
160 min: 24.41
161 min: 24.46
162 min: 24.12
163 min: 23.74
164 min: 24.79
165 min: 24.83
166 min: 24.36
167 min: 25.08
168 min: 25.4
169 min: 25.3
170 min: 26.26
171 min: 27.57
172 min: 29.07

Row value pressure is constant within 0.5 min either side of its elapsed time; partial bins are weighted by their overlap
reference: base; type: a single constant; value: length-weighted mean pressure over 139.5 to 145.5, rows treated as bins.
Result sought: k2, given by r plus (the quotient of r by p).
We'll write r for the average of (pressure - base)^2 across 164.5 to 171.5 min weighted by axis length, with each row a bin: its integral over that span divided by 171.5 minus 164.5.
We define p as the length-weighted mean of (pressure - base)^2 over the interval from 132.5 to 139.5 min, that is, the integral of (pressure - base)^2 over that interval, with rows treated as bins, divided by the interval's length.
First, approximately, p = 1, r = 32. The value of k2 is 95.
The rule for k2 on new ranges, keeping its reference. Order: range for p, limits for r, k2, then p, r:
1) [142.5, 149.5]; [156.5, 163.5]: 30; 9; 26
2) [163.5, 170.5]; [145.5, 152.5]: 28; 27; 27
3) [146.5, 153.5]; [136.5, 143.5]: 1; 34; 1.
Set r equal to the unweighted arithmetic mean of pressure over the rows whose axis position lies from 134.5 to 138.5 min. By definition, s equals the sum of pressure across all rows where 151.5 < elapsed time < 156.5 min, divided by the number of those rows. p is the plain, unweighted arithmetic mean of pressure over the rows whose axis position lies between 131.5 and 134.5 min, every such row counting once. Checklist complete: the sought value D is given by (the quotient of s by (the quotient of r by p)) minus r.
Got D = 9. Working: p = 20.5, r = 19.3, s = 26.8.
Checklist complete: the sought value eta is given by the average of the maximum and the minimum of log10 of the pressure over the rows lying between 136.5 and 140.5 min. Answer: 1.28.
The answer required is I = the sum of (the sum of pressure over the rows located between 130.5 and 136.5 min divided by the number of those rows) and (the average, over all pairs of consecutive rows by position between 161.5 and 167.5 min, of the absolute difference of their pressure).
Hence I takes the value 21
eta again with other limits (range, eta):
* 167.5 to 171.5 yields 1.42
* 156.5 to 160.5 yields 1.41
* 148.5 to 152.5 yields 1.41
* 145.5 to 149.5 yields 1.37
